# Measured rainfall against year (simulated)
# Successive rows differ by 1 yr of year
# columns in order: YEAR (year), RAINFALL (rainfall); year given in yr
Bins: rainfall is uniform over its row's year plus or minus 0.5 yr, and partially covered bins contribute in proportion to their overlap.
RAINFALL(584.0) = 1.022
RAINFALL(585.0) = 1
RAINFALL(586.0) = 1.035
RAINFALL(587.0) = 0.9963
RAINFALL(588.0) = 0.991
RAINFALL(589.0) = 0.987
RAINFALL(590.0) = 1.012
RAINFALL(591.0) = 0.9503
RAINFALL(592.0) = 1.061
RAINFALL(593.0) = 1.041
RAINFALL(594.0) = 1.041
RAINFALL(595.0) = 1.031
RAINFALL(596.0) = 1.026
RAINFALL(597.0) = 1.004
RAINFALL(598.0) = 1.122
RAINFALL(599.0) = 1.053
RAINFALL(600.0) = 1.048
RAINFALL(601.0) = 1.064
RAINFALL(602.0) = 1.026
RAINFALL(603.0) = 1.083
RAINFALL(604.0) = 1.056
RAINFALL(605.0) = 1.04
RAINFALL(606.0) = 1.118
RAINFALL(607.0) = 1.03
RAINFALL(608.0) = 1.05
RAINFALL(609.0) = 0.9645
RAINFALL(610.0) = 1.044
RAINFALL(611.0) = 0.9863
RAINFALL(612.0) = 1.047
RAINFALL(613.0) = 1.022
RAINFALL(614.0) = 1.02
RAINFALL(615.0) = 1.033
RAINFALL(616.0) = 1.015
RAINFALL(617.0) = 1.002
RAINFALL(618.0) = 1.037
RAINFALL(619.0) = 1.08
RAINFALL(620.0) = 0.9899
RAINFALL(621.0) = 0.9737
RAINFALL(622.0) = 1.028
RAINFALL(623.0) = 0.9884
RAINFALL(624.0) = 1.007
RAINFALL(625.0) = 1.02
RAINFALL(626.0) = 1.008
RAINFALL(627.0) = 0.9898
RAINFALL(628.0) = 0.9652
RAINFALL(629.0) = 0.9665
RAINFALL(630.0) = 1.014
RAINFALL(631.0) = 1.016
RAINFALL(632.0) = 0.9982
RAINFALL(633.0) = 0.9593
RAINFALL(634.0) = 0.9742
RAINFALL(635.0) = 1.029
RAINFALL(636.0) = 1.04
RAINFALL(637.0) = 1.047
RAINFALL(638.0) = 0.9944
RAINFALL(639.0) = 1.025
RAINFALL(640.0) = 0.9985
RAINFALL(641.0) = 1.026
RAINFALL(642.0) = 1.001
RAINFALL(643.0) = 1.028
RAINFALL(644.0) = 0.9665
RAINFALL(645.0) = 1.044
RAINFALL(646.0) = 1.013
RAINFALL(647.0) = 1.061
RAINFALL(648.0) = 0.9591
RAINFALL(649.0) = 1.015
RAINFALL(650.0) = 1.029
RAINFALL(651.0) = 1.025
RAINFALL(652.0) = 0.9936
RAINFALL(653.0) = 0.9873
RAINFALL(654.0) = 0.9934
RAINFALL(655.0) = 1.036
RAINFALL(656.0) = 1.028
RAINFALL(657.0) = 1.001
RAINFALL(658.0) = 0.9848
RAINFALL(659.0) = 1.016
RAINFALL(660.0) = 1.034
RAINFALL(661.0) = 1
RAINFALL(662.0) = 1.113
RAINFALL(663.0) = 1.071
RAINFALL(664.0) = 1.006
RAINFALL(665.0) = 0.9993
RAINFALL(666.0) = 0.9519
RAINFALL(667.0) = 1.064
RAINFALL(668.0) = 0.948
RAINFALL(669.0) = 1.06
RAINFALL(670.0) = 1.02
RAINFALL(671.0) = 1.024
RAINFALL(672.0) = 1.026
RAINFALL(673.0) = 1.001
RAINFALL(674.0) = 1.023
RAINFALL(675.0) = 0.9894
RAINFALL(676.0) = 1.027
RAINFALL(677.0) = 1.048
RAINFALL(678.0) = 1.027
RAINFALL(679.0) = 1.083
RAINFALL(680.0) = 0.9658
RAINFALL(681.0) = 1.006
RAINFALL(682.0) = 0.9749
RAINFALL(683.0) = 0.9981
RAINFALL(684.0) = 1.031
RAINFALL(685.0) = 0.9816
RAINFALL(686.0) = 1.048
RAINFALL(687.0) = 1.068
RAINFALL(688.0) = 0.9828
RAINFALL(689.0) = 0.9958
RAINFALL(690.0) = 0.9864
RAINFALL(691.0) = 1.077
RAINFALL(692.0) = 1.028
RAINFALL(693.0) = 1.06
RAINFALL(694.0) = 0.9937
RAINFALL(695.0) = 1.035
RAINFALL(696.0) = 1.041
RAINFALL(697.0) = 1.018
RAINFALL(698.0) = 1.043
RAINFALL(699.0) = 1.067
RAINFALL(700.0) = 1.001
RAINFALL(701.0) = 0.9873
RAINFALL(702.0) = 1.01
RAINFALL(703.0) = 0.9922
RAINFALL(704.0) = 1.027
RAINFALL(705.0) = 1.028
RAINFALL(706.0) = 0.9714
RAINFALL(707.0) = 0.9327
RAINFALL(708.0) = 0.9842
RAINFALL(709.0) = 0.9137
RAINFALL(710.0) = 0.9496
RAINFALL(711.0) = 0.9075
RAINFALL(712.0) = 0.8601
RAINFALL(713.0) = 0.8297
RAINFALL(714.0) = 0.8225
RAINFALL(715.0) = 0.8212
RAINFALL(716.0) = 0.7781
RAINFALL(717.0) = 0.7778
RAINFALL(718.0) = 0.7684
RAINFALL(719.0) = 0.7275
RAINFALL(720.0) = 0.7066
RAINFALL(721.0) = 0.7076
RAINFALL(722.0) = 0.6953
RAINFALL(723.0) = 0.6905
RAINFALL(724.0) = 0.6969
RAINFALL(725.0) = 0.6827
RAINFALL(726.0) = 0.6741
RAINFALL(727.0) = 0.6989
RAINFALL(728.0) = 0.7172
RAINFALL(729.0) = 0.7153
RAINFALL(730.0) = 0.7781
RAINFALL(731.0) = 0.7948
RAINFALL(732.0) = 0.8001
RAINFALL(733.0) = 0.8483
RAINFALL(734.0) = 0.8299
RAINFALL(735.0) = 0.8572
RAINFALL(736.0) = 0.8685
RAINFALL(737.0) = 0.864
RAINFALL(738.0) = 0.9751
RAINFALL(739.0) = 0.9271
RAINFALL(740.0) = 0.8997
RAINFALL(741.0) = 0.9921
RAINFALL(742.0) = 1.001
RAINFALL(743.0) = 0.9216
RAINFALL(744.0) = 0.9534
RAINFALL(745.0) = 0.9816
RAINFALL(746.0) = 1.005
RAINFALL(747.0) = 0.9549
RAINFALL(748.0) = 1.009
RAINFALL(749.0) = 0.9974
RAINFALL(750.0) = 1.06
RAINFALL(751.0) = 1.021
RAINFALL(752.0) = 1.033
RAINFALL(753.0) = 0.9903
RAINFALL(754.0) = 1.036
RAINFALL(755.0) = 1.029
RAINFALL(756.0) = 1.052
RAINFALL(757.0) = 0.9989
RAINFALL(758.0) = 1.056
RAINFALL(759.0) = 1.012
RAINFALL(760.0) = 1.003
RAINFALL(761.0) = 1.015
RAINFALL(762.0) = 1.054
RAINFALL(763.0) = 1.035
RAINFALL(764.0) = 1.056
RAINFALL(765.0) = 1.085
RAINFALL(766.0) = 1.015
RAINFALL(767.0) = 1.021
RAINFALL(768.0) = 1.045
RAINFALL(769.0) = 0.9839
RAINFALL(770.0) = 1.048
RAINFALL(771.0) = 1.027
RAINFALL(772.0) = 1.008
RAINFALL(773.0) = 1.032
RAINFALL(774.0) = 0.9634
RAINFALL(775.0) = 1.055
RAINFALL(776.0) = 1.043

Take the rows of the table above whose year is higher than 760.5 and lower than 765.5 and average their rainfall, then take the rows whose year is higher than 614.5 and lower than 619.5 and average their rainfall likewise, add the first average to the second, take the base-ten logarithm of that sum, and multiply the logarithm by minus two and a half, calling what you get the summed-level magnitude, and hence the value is -0.796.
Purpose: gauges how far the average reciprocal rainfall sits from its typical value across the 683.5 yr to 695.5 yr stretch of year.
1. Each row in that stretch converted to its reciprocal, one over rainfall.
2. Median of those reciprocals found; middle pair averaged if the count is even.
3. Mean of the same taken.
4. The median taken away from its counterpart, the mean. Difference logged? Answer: 0.0063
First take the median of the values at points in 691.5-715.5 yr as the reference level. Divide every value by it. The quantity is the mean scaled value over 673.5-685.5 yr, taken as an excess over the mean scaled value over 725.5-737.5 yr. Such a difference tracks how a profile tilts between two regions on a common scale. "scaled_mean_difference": 0.23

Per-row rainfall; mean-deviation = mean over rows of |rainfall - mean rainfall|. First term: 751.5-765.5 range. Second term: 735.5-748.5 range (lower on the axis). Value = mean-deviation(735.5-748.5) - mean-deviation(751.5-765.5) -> 0.021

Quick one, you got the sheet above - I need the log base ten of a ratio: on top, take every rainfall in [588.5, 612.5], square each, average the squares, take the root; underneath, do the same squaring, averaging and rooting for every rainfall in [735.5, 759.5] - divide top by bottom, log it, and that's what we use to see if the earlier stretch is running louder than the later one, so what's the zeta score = 0.02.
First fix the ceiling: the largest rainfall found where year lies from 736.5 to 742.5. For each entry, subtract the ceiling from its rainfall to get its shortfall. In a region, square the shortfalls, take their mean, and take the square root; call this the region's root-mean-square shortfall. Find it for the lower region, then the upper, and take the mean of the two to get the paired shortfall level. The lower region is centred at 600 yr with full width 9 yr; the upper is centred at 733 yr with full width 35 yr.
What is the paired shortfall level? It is 0.13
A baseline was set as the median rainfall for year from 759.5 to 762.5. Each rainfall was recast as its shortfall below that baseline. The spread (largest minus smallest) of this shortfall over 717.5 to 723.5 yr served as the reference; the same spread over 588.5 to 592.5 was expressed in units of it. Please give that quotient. 1.4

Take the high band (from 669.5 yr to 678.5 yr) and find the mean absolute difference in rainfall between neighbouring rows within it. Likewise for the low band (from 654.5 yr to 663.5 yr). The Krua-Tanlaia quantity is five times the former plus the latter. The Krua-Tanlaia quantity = 0.14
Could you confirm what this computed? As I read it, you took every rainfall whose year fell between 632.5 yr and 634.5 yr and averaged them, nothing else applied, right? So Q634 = 0.97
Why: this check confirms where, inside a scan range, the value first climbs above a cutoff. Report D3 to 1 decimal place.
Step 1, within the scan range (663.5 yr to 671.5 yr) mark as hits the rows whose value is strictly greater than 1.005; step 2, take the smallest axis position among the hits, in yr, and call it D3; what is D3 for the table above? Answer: 664.0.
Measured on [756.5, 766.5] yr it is 758.0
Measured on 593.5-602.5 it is 594.0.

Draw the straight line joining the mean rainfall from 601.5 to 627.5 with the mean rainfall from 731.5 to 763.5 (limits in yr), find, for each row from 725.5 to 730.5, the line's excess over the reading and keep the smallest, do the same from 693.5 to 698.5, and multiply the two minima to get -0.010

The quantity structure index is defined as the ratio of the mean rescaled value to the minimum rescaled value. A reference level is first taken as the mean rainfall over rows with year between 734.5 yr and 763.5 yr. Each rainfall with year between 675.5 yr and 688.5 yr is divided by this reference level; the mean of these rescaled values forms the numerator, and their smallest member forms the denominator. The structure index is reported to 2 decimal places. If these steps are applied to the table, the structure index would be 1.05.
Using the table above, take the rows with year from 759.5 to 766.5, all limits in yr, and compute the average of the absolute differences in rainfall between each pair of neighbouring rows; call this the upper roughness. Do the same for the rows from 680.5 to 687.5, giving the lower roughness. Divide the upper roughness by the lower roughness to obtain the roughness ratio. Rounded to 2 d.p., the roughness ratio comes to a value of 0.85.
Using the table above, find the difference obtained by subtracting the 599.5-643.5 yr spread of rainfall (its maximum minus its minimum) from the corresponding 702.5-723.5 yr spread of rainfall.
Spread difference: 0.18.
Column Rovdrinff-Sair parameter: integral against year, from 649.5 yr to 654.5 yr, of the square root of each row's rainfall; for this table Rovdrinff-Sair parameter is 5.0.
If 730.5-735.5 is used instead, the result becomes 4.5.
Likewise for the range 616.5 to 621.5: 5.0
